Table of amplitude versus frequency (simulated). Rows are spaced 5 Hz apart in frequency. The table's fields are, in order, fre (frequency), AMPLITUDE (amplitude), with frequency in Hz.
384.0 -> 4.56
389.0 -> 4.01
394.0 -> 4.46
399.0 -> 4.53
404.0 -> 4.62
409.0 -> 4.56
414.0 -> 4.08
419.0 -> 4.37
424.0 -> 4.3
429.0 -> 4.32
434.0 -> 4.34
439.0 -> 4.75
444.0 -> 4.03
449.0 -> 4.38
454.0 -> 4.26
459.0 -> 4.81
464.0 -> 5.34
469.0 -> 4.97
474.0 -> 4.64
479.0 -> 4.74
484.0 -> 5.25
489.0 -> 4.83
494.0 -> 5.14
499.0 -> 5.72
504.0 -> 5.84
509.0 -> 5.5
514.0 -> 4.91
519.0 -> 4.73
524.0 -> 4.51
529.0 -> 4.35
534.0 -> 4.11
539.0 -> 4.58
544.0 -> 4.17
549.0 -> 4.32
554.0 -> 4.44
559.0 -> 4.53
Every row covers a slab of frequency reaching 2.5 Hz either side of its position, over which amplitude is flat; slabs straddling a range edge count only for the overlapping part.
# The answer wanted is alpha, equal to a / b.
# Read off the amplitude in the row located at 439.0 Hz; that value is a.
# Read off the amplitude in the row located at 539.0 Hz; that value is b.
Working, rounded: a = 4.75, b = 4.58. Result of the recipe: 1.04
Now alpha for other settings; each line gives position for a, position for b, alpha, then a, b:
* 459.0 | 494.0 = 0.94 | 4.81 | 5.14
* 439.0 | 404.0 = 1.03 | 4.75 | 4.62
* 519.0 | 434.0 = 1.09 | 4.73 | 4.34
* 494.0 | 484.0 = 0.98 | 5.14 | 5.25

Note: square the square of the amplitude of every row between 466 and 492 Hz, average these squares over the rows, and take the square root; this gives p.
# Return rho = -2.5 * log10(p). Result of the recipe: -3.45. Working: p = 24.0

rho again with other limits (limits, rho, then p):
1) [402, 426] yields -3.22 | 19.3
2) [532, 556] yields -3.18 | 18.8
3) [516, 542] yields -3.25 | 20.0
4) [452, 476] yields -3.43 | 23.5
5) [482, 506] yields -3.66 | 29.1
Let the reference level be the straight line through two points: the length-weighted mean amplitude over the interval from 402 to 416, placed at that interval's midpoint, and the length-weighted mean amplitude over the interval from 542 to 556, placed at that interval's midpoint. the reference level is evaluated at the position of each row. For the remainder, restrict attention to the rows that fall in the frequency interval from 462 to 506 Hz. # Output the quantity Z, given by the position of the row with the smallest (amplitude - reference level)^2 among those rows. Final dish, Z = 474.0 Hz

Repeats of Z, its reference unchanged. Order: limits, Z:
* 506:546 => 529.0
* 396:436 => 419.0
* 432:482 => 449.0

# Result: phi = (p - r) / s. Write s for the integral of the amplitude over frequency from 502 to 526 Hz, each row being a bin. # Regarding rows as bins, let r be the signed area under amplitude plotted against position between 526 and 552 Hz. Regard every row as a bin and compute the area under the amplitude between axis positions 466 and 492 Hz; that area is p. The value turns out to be 0.12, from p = 127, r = 112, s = 122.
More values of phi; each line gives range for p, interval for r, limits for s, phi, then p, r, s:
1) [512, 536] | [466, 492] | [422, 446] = -0.18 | 109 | 127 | 105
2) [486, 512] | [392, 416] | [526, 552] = 0.30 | 140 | 107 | 112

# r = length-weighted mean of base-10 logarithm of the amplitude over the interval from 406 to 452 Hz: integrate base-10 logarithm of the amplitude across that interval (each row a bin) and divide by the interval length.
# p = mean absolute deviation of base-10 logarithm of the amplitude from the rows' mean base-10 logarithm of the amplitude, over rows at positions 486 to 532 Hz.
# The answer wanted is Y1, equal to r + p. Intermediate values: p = 0.037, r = 0.638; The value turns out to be 0.675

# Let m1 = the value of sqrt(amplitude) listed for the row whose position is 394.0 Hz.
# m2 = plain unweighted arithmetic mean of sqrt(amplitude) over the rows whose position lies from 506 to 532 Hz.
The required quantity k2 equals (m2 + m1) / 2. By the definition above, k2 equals 2.15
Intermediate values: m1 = 2.11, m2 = 2.19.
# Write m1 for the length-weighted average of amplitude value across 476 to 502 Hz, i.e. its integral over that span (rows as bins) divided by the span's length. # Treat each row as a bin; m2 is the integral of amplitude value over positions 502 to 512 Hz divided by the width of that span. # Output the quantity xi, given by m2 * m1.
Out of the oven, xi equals 28.9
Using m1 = 5.1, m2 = 5.62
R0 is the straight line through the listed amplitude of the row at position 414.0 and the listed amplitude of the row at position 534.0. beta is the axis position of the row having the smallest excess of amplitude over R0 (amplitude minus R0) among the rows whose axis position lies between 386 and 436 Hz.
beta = 389.0 Hz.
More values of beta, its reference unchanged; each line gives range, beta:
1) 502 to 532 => 529.0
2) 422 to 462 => 444.0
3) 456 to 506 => 474.0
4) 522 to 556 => 534.0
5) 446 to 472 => 454.0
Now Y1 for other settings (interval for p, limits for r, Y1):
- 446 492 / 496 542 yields 0.712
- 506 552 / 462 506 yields 0.740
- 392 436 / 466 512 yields 0.726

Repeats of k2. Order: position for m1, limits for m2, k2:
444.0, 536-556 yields 2.05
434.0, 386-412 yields 2.09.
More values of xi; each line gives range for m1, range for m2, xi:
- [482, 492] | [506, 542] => 23.6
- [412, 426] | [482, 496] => 21.5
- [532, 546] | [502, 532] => 21.2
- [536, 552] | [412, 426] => 18.5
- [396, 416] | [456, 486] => 22.0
